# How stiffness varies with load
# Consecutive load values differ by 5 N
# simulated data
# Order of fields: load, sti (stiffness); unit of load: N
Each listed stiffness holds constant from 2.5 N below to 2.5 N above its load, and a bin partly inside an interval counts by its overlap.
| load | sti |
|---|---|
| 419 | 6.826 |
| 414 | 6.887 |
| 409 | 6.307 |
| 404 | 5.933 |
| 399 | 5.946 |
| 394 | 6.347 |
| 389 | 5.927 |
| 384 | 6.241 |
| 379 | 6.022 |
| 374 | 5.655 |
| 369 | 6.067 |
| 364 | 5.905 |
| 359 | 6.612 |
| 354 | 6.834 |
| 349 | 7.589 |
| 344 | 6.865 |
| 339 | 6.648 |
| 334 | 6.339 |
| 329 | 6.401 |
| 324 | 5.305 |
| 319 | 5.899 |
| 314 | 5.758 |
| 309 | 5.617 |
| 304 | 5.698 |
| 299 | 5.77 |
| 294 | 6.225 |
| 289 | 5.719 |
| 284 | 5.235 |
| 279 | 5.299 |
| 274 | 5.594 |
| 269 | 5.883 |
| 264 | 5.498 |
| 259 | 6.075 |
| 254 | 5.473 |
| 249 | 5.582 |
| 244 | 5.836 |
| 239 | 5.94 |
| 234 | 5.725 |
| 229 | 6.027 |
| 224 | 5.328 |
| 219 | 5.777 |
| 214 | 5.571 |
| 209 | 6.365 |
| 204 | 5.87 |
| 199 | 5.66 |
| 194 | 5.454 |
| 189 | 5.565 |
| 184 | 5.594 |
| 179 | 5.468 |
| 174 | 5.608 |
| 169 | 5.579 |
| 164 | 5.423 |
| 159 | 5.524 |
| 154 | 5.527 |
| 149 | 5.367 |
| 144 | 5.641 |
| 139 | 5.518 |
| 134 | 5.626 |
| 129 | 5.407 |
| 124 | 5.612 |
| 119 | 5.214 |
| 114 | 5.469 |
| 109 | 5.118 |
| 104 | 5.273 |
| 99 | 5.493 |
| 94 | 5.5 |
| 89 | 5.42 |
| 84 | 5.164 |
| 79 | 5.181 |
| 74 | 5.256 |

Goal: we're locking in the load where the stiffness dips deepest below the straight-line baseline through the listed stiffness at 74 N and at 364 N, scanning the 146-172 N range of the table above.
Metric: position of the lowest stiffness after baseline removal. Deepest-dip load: 149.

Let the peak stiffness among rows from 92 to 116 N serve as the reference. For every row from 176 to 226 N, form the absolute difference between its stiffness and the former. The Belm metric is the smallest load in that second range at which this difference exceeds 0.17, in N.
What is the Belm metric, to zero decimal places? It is 204 N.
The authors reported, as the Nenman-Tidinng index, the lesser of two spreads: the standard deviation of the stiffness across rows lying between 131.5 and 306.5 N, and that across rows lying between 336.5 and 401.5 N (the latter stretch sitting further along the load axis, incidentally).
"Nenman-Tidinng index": 0.25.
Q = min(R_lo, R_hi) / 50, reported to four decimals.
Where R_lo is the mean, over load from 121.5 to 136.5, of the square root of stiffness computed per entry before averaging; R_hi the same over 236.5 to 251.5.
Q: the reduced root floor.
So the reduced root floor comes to 0.0471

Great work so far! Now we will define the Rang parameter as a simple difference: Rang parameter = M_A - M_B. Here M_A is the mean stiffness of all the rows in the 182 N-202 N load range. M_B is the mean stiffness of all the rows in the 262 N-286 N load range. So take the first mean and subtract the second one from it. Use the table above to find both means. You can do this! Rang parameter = 0.07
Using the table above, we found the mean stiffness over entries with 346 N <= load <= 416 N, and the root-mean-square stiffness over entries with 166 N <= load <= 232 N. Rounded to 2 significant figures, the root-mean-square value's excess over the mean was -0.62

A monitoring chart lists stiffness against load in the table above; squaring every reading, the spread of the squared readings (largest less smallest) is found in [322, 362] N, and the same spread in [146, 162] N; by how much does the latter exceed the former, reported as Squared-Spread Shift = -28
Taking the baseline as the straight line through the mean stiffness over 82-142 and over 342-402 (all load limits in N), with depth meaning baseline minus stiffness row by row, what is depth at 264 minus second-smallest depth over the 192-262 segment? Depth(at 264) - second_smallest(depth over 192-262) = 0.65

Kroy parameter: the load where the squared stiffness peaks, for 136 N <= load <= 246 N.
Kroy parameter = 209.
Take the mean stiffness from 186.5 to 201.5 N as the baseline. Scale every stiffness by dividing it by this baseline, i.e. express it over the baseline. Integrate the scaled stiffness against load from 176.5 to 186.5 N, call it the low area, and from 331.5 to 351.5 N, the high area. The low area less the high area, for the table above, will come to -15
